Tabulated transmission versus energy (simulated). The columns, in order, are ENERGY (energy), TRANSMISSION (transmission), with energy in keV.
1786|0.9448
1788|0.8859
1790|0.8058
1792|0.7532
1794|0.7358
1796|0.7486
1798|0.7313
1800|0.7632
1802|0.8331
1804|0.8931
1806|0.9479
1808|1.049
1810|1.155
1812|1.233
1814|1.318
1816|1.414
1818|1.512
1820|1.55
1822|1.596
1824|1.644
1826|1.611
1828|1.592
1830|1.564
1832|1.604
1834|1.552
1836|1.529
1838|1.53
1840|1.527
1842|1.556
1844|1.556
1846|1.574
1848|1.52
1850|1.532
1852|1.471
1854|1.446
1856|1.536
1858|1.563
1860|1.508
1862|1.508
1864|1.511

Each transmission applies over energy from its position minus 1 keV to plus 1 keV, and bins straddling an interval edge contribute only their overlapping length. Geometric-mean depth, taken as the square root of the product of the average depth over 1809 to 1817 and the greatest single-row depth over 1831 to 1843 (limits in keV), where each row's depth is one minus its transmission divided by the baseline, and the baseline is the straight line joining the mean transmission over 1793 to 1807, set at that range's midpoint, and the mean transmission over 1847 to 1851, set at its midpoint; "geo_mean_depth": 0.16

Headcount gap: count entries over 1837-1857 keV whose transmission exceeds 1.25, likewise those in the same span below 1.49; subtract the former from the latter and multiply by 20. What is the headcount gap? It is -160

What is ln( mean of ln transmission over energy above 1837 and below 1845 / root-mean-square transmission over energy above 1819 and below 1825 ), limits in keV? -1.3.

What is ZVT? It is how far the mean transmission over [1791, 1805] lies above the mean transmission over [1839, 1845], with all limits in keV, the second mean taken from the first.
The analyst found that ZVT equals -0.77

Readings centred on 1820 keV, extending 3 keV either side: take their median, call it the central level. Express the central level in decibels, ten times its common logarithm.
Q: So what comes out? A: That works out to 1.9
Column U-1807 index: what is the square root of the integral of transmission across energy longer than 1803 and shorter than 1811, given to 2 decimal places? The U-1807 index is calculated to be 2.84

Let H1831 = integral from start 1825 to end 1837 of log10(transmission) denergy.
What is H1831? 2.4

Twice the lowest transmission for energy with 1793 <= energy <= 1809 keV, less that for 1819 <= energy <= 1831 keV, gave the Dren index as -0.1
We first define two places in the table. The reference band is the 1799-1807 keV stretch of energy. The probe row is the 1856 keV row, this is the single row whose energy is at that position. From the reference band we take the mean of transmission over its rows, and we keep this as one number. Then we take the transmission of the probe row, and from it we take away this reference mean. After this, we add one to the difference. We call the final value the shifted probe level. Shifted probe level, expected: 1.68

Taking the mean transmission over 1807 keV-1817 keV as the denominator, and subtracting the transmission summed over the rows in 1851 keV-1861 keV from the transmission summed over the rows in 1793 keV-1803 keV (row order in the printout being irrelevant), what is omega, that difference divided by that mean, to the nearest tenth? -3.0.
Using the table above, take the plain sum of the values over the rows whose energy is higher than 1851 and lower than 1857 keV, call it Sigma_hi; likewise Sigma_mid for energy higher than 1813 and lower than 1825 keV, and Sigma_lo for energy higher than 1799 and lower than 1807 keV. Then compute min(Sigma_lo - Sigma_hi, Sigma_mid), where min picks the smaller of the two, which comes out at -1.0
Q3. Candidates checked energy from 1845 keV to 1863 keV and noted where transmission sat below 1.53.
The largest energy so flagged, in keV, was 1862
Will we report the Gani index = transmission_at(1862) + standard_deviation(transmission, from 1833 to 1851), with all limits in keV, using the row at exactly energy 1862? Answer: 1.53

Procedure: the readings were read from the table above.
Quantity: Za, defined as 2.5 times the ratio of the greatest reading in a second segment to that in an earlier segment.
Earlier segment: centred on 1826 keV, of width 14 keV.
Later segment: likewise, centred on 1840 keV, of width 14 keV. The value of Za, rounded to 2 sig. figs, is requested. 2.4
